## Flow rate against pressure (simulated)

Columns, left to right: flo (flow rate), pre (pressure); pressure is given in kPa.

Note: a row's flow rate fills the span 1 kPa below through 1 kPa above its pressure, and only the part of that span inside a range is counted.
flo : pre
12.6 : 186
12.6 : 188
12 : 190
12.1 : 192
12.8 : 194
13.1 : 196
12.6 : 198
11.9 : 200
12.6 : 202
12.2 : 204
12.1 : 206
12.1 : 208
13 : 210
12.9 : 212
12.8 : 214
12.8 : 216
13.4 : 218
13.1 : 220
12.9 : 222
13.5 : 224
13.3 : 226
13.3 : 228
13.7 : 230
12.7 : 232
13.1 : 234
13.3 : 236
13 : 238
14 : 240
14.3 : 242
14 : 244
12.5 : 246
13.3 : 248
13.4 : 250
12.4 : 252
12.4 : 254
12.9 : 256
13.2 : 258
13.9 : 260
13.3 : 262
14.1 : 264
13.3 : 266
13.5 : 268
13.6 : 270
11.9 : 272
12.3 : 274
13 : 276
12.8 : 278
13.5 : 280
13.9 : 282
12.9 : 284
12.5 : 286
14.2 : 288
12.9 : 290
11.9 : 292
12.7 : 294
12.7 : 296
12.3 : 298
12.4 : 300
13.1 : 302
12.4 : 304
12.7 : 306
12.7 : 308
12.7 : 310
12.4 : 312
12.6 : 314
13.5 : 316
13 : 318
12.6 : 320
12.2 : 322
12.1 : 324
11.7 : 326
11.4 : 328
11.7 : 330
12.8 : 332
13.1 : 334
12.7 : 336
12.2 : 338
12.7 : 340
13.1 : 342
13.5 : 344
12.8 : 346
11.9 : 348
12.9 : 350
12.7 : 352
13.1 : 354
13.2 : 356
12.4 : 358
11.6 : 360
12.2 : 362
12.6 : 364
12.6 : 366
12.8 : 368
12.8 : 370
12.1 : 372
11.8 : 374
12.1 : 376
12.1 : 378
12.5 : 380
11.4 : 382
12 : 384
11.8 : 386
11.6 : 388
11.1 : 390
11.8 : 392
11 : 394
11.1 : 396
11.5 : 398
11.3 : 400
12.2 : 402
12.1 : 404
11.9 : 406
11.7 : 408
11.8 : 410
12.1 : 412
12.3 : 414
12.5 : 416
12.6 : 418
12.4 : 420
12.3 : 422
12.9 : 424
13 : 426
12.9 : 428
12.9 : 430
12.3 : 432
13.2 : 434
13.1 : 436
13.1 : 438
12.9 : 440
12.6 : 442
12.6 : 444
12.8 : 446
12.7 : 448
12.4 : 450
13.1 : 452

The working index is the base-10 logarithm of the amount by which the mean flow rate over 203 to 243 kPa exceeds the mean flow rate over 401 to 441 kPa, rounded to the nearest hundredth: -0.25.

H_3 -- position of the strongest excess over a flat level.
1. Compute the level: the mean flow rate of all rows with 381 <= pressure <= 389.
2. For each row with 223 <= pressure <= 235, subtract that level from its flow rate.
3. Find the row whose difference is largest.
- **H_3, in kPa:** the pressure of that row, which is 230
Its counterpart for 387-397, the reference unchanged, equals 392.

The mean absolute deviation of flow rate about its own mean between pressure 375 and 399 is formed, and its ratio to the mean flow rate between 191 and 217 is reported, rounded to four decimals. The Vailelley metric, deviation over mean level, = 0.0306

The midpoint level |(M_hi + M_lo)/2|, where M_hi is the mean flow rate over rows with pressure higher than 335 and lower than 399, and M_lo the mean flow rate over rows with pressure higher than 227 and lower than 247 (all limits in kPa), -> 12.82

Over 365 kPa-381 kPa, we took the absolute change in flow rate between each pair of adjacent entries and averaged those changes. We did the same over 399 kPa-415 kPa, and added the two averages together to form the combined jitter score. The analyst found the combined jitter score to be 0.56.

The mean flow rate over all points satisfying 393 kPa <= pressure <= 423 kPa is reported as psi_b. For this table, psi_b 11.9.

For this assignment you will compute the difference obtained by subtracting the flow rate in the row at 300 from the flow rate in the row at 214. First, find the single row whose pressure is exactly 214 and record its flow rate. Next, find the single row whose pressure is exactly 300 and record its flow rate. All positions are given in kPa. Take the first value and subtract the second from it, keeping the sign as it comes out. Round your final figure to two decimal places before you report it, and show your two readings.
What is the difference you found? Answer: 0.40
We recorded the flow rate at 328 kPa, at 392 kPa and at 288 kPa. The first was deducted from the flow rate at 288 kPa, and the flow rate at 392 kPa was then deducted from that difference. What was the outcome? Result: -9.0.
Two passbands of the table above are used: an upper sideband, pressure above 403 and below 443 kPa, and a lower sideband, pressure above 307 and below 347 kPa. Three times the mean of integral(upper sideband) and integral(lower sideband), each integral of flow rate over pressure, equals 1506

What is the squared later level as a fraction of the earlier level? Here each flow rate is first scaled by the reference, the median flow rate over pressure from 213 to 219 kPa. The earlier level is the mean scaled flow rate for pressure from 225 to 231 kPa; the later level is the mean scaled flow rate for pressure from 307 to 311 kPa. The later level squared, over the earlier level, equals 0.94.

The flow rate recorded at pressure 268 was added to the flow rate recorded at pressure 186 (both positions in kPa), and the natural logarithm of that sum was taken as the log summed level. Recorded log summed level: 3.26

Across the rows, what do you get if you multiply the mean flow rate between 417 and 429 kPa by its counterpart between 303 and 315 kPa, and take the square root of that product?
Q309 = 12.6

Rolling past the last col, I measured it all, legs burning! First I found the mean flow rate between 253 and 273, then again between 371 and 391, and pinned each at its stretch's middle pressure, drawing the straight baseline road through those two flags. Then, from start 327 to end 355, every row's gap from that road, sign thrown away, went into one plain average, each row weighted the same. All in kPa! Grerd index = 0.63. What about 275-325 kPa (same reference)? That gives 0.35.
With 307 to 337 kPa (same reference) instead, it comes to 0.43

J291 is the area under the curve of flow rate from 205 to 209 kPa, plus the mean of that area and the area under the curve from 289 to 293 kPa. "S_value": 97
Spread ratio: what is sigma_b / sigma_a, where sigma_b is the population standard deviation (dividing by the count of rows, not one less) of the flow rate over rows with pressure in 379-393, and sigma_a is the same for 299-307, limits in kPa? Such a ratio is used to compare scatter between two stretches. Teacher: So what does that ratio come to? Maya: 1.4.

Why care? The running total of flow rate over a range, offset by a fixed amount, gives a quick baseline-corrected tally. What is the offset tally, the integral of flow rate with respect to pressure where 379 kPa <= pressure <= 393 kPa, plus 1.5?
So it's 166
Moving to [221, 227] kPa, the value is 81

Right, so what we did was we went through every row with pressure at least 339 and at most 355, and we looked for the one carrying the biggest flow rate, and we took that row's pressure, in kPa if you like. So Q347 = 344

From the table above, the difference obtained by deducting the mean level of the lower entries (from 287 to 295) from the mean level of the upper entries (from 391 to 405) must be -1.4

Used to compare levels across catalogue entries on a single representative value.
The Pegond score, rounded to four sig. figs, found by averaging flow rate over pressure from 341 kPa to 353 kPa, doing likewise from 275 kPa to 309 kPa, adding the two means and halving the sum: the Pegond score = 12.84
